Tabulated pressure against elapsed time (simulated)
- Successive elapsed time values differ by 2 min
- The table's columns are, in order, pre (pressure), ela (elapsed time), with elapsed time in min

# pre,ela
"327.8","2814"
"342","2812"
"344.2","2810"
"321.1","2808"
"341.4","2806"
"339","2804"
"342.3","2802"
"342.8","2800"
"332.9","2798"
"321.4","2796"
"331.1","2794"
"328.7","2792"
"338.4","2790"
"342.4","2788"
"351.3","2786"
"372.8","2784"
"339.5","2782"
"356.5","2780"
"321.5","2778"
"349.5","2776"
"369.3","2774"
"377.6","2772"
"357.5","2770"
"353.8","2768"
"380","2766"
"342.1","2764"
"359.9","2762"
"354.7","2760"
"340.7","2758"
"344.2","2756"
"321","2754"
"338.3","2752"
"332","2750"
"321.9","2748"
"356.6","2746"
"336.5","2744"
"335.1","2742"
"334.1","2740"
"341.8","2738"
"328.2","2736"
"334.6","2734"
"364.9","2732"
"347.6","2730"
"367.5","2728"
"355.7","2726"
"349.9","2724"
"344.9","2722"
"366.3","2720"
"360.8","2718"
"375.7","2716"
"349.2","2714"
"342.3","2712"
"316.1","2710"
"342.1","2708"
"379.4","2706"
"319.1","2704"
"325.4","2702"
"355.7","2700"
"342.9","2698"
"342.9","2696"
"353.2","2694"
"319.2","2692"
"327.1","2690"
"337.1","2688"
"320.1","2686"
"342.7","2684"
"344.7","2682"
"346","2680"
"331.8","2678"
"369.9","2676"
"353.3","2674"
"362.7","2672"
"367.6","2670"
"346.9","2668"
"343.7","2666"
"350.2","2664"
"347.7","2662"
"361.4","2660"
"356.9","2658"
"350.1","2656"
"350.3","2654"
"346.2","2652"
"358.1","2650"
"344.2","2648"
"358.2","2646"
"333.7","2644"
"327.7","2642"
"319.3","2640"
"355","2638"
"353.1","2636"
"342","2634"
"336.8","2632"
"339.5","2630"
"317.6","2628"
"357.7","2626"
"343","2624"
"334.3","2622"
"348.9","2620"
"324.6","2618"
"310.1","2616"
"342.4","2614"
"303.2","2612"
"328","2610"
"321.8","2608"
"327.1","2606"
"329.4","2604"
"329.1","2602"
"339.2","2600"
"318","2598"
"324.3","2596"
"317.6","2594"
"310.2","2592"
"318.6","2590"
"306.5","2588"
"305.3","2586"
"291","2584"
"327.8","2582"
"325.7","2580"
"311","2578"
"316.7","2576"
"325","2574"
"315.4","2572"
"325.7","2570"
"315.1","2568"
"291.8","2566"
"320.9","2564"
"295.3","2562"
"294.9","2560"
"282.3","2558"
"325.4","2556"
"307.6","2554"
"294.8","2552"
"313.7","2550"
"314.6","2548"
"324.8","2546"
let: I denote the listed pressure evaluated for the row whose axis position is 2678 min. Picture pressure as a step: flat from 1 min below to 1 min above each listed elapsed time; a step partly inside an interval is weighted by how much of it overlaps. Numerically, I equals 331.8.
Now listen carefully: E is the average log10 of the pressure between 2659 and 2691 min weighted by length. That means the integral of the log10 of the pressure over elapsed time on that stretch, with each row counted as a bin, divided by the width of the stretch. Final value 2.54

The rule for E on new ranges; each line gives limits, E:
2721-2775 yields 2.54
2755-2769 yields 2.55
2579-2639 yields 2.51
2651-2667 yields 2.55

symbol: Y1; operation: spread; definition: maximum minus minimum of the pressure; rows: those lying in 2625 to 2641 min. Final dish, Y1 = 40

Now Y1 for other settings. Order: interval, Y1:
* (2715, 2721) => 15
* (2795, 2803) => 21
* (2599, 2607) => 12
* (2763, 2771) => 38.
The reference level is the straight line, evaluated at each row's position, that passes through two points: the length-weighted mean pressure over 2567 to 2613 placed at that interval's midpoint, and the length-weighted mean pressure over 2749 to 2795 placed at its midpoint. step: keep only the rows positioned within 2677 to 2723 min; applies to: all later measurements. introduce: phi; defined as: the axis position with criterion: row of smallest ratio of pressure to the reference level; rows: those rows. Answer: 2710 min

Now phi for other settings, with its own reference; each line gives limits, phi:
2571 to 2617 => 2584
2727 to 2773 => 2754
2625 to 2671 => 2640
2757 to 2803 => 2796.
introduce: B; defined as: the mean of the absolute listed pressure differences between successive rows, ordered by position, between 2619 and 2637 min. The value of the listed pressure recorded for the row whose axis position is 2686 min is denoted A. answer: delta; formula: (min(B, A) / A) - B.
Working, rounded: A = 320.1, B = 15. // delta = -15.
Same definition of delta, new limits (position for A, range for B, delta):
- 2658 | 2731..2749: -14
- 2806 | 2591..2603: -10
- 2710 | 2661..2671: -8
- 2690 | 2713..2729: -13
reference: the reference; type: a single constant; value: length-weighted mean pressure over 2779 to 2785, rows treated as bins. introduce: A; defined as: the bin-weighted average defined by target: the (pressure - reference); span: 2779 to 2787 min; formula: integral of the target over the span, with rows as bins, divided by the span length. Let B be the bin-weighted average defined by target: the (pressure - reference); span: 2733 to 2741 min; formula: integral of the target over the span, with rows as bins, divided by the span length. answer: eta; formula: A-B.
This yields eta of 20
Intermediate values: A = -1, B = -22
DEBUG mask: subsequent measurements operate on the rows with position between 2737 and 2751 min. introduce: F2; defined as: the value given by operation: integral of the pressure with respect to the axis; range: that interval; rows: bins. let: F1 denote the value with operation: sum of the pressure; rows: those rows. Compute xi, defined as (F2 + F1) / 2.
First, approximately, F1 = 2358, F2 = 4716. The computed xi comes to 3537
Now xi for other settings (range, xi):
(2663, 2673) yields 2657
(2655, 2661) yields 1603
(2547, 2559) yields 2758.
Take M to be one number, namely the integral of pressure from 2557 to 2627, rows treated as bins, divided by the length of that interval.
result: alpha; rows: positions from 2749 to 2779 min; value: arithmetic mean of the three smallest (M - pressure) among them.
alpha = -56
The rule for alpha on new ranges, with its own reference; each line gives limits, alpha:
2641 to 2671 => -43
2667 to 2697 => -47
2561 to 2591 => -7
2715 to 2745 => -50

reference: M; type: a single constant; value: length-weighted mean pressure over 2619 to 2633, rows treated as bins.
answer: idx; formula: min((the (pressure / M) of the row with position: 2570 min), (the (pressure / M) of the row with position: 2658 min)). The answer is 0.96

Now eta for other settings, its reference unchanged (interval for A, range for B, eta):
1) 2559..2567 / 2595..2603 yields -27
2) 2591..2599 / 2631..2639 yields -29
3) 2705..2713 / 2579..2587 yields 33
